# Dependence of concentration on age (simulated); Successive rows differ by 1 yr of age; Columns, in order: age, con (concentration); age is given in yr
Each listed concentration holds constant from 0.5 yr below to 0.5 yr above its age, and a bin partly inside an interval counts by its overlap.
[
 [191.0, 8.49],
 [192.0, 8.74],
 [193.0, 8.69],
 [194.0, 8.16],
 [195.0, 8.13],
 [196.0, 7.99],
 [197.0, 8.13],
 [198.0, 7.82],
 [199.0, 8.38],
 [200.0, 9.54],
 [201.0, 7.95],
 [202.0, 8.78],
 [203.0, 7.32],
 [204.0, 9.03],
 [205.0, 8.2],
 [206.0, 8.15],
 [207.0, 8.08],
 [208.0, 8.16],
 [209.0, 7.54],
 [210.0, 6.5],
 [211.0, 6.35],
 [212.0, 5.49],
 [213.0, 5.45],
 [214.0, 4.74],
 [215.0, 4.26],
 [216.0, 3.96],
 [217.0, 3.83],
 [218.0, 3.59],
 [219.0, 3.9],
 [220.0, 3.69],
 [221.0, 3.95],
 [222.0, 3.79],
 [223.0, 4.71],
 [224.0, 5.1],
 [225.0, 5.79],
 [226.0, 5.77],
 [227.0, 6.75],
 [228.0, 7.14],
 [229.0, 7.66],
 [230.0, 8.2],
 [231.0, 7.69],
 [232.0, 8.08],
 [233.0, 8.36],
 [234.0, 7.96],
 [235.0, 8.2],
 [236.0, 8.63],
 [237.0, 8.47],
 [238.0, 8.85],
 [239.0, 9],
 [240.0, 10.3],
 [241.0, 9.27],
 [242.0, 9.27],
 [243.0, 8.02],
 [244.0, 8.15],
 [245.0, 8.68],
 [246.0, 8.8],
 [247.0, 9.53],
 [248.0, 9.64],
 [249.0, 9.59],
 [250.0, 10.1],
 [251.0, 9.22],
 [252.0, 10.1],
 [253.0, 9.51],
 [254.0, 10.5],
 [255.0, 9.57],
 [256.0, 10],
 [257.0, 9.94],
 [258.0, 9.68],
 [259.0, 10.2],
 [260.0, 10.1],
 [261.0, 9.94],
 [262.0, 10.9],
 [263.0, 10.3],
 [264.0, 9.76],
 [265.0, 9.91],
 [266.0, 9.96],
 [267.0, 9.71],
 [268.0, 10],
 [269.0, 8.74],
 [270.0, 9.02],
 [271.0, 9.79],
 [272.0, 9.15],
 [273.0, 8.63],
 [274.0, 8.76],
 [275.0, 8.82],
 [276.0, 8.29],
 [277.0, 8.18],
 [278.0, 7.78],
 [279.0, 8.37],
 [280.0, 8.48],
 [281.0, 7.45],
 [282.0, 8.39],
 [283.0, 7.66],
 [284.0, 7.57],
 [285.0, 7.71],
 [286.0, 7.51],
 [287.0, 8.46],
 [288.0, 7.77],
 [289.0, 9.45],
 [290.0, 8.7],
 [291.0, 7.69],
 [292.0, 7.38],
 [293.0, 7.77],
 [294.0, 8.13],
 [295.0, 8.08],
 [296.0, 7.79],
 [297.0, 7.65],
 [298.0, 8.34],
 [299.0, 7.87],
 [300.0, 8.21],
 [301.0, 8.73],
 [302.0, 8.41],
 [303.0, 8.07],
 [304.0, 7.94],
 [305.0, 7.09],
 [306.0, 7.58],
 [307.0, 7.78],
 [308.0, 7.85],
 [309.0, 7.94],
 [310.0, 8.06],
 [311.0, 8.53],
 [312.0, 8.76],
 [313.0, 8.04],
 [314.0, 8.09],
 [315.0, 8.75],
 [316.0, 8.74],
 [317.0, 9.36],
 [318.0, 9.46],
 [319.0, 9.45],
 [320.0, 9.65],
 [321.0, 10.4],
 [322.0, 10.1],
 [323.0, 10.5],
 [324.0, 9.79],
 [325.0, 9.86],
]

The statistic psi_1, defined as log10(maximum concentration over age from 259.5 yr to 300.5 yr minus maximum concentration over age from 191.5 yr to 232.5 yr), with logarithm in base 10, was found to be 0.13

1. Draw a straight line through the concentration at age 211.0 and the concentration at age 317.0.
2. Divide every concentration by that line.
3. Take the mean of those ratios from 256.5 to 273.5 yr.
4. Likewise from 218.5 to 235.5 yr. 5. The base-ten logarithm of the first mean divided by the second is 0.13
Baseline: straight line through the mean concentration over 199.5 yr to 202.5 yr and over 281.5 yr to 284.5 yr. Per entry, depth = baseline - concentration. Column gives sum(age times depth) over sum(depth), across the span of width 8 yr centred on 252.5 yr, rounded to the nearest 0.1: 252.7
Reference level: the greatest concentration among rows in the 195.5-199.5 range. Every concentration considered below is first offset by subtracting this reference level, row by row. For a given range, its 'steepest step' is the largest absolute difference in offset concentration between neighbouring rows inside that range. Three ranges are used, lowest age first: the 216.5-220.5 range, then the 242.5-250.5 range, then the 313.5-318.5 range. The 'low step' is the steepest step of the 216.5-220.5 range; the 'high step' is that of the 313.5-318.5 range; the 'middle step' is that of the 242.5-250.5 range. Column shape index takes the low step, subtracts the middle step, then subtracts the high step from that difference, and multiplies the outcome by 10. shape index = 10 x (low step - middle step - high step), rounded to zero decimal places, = -11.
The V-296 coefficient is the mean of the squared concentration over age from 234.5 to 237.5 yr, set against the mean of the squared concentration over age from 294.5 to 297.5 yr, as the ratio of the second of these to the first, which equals 0.9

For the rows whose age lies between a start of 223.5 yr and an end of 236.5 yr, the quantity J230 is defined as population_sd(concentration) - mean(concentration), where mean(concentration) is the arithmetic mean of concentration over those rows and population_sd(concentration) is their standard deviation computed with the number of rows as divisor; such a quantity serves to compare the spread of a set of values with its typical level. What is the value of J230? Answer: -6.2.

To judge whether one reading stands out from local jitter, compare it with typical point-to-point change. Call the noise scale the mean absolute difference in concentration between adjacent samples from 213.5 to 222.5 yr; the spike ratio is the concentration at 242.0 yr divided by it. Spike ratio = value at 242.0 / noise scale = 35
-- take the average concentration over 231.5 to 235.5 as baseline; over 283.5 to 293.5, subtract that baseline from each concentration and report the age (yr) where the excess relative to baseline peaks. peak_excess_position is 289.0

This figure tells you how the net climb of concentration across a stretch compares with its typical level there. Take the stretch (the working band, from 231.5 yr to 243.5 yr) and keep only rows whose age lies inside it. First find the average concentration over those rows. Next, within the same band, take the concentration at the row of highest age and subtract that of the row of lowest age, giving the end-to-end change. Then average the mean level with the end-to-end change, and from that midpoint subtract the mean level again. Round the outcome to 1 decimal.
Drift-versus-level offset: -4.4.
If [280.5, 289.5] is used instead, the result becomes -3.0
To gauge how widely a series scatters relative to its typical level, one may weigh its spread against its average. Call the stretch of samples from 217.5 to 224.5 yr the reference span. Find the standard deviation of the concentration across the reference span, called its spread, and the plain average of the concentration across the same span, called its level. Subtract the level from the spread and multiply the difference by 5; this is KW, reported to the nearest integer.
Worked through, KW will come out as -18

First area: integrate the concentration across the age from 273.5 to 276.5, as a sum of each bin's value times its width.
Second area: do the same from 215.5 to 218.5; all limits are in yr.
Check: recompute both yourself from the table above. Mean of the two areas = 19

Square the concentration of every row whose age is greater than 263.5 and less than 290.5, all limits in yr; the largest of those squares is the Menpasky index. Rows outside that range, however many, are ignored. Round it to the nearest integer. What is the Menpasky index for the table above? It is 100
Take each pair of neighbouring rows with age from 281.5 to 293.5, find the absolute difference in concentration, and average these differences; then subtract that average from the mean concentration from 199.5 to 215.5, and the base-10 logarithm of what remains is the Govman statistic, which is 0.82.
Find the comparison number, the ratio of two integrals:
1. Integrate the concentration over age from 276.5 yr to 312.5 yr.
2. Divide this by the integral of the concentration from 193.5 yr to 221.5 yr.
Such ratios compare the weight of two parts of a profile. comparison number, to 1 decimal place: 1.5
